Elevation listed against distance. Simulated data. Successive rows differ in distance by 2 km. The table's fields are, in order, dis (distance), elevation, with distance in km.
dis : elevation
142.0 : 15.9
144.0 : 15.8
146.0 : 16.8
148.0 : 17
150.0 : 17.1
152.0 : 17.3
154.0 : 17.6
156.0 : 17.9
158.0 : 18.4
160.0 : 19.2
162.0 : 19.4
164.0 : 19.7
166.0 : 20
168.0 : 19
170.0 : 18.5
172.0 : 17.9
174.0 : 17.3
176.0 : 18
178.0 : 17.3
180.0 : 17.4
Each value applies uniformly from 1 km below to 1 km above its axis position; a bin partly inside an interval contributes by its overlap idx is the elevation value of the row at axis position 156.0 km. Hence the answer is 17.9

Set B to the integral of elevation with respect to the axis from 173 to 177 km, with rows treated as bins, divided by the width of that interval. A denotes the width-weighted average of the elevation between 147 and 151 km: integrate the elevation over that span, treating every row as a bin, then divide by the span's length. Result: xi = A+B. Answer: 34.7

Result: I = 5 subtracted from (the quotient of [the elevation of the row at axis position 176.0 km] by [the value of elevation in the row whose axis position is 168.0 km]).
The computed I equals -4.05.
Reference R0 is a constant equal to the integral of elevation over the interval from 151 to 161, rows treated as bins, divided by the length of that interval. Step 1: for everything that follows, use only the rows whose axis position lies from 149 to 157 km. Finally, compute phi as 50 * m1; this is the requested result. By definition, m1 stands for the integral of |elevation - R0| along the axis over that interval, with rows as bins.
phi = 242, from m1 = 5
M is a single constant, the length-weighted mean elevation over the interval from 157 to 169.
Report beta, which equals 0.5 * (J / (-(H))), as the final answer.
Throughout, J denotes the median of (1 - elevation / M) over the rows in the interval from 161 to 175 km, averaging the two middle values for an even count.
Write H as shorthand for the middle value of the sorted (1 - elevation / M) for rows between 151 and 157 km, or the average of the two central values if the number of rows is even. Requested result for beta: -0.1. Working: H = 0.09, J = 0.01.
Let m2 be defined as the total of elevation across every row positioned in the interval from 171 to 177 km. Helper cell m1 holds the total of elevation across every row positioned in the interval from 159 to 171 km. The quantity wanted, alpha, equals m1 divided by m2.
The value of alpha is 2.2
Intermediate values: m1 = 116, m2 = 53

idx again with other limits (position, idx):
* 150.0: 17.1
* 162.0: 19.4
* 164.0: 19.7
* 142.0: 15.9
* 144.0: 15.8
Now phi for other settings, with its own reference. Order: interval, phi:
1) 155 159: 50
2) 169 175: 138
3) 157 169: 722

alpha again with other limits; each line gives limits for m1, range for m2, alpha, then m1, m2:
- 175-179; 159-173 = 0.3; 35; 134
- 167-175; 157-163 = 1.3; 73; 57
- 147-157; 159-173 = 0.6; 87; 134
